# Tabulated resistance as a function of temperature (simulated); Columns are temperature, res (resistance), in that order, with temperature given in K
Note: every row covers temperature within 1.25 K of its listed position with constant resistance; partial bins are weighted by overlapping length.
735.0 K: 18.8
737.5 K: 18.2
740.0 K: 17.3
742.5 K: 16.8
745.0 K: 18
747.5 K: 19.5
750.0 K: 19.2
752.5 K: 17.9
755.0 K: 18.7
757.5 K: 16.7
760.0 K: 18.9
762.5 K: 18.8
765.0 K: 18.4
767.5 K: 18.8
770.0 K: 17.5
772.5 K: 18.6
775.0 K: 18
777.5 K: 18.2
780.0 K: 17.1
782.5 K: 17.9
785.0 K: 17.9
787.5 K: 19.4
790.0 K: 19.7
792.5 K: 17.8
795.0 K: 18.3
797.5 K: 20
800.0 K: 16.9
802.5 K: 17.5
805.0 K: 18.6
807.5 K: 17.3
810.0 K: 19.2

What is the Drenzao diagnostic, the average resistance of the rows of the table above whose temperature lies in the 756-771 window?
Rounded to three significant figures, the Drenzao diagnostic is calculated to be 18.2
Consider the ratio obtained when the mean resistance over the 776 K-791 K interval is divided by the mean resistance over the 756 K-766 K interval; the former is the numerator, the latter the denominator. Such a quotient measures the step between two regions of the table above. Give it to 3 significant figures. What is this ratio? 1.01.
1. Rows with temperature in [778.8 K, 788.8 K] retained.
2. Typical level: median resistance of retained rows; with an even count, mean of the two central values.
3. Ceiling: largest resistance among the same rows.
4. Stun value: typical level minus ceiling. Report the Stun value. -1.5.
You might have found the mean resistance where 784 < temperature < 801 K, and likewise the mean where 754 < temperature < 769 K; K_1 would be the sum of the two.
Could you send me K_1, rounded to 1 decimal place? 37.0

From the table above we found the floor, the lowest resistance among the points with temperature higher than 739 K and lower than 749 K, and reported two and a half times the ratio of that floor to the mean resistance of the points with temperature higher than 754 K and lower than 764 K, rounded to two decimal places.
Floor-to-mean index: 2.30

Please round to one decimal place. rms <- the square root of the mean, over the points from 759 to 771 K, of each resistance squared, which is 18.5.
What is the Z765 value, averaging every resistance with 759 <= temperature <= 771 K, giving 18.5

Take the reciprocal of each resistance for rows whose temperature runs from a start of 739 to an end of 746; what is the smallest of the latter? 0.056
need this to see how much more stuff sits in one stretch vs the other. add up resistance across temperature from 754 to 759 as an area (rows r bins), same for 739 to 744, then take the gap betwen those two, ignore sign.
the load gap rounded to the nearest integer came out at 3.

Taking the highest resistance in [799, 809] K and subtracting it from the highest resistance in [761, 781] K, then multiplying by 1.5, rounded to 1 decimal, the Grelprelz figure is 0.3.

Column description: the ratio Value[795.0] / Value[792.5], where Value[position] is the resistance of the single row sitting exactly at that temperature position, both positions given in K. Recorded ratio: 1.03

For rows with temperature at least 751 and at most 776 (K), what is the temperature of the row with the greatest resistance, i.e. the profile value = 760.0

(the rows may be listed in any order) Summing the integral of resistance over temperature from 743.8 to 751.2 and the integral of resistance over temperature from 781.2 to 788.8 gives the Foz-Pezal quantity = 280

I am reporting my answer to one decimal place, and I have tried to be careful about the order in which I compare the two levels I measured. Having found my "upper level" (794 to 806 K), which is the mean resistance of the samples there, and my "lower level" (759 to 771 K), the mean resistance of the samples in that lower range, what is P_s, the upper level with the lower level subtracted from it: -0.2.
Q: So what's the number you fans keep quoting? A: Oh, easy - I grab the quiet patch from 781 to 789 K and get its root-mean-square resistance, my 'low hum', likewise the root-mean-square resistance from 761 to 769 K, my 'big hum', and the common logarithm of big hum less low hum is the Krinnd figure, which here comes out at -0.60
